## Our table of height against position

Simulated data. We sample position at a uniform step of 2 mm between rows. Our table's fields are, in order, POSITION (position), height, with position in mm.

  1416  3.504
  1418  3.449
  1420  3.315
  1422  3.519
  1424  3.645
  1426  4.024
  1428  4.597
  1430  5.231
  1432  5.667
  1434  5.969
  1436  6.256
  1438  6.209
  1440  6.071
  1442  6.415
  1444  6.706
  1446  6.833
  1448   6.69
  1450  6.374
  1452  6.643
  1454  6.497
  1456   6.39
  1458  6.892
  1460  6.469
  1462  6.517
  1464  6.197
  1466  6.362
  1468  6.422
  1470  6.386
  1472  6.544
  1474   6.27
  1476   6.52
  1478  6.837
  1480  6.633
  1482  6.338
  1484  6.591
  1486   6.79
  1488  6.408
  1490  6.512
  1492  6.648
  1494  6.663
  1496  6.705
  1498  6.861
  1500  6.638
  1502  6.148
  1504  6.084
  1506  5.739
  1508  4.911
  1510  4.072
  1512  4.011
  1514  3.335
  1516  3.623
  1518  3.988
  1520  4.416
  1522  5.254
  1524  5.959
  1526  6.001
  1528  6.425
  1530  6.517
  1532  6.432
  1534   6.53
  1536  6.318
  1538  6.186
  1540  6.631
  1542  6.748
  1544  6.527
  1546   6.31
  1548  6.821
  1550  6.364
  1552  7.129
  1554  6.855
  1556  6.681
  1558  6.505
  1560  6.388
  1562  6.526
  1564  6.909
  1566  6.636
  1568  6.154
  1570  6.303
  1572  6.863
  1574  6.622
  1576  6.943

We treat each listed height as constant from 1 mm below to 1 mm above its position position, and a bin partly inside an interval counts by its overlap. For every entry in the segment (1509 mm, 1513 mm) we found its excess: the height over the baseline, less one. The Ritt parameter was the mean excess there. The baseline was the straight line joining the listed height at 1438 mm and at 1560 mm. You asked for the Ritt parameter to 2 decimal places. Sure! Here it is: -0.36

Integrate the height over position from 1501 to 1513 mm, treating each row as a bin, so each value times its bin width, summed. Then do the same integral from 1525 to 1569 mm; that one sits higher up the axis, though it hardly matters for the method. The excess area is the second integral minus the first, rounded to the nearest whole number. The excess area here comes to 225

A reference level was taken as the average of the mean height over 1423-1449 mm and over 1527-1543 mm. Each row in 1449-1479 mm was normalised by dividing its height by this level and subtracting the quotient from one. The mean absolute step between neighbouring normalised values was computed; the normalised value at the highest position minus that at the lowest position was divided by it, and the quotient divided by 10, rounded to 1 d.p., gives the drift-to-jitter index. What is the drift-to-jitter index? -0.2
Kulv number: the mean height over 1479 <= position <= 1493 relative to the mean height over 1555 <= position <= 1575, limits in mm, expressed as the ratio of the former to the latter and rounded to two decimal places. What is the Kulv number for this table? 1.00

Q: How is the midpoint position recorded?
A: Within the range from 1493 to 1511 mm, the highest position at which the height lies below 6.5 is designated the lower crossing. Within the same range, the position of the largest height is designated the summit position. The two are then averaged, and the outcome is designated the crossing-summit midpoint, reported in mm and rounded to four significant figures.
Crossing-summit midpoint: 1504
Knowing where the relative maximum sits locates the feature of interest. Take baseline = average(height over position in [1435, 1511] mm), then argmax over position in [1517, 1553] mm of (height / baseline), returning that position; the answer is 1552 mm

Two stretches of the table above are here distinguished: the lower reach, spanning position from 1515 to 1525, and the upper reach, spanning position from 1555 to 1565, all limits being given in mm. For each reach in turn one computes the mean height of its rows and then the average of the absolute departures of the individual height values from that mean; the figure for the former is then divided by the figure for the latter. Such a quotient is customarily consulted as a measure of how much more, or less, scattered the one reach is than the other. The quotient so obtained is 5.0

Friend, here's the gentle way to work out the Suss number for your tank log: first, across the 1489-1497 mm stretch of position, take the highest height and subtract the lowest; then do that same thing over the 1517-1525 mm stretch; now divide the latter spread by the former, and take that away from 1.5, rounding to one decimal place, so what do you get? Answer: -8.7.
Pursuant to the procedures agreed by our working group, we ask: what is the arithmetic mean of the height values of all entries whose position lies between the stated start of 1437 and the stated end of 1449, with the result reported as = 6.49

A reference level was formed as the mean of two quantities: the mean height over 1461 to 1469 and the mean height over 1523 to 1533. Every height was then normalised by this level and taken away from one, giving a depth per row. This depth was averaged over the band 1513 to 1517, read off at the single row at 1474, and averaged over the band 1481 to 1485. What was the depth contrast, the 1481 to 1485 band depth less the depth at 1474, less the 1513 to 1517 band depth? -0.48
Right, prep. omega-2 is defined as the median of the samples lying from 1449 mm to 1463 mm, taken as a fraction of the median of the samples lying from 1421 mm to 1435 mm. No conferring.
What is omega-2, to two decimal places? 1.41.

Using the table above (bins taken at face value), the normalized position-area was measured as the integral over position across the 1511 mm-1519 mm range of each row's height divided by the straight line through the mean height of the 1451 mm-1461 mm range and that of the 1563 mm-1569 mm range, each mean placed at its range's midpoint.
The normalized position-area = 4.6 mm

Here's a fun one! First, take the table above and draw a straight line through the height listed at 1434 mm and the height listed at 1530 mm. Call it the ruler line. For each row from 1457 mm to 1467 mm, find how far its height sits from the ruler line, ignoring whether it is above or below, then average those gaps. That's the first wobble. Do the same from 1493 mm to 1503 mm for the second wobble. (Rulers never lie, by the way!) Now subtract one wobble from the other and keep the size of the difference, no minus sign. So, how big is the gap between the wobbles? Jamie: 0.0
